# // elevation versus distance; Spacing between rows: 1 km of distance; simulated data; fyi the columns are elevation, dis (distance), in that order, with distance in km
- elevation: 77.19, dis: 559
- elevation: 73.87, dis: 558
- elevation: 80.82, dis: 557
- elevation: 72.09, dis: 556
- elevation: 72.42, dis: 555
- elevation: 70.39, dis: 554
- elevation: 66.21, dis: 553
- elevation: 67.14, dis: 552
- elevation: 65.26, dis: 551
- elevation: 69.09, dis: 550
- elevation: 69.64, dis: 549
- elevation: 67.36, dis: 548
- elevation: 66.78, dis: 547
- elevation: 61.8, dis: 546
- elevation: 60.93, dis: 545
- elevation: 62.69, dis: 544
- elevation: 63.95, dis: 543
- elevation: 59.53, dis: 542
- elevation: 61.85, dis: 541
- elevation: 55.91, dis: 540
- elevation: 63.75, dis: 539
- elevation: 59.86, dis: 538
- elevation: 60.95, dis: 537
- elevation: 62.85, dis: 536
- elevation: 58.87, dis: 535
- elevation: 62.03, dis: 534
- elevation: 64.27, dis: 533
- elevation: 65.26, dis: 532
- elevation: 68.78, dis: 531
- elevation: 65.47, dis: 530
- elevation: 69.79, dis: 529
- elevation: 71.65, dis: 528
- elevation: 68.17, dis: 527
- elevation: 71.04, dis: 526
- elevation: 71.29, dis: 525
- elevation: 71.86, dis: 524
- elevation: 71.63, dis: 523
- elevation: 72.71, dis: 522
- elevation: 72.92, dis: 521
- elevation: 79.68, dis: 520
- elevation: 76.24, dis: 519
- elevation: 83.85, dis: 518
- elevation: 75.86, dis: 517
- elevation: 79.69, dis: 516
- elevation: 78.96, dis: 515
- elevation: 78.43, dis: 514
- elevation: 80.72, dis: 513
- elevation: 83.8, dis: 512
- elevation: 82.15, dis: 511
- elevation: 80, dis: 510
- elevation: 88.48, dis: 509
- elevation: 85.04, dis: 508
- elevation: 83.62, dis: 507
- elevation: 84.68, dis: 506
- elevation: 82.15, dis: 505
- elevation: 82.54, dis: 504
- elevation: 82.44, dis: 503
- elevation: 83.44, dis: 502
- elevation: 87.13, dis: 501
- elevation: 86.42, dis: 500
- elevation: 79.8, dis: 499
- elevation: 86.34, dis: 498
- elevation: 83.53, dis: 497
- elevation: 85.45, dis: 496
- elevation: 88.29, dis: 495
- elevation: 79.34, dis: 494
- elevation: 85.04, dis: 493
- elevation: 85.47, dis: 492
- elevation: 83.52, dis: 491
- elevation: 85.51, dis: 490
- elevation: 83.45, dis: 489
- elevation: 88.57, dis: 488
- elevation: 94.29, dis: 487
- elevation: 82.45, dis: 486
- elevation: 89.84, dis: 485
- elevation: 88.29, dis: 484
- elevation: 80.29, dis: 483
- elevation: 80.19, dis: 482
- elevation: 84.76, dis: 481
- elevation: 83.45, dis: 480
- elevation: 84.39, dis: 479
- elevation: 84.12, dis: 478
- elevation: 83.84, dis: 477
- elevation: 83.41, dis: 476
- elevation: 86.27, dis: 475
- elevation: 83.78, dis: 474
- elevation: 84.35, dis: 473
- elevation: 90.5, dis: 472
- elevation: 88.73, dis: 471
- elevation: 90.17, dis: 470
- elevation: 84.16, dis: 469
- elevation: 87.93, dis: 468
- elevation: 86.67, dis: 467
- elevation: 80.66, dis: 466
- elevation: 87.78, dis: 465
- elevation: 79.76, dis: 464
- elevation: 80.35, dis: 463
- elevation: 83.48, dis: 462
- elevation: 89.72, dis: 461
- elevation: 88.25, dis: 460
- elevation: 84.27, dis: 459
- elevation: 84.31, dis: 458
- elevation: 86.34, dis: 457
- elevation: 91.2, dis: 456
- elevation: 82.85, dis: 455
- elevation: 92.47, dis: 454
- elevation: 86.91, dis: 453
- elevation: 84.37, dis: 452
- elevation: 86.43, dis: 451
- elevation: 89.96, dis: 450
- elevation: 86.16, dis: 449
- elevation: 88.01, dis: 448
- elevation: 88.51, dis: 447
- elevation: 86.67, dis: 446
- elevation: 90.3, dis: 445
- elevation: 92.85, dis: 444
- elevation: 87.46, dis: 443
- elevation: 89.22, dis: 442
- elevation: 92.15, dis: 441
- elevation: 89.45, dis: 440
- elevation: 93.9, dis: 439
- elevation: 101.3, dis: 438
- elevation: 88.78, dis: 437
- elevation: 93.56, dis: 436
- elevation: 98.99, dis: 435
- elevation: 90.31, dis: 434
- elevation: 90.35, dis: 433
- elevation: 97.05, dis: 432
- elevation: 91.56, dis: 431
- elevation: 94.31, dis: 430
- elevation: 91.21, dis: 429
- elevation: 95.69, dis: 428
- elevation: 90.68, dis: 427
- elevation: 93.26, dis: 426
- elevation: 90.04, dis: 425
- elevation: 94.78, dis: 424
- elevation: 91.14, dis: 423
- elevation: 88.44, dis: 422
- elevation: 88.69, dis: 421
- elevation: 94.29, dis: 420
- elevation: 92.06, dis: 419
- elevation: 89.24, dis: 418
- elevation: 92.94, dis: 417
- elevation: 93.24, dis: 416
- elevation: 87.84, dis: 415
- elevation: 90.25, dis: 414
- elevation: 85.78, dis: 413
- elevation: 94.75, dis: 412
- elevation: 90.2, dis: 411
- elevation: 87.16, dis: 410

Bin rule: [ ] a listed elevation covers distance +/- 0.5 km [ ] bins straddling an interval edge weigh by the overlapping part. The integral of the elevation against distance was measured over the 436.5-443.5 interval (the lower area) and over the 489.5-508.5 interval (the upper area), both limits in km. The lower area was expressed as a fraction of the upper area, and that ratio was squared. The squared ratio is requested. 0.2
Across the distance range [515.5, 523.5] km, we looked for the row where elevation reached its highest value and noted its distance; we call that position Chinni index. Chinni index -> 518 km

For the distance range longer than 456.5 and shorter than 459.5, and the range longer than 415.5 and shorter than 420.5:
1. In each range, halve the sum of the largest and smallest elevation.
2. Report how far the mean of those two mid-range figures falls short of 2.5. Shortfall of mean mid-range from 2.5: -86.0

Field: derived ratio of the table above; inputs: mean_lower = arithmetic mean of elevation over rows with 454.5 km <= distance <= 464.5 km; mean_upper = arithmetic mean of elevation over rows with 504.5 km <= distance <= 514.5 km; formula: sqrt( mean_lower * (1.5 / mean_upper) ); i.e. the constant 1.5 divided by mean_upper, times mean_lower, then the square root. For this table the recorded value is 1.24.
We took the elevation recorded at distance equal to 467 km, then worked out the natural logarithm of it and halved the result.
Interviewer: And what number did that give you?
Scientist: 2.23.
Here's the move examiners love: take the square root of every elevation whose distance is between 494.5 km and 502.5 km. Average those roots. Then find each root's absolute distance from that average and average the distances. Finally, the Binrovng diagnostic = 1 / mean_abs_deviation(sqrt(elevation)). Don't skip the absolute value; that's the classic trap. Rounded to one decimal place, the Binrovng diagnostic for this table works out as 8.8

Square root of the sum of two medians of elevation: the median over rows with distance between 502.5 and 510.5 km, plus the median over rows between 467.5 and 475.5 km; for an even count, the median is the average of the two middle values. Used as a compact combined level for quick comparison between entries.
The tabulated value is 13.0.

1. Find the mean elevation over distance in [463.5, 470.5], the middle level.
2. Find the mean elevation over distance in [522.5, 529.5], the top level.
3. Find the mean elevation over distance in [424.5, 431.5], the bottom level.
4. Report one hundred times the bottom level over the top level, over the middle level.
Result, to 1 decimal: 1.5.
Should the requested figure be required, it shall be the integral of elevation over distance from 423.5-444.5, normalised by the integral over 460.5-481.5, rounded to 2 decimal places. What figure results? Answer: 1.09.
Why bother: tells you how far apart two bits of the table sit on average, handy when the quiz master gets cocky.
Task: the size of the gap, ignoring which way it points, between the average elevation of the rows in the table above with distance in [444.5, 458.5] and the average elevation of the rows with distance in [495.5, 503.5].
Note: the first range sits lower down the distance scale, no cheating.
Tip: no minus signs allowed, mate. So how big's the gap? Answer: 3.1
